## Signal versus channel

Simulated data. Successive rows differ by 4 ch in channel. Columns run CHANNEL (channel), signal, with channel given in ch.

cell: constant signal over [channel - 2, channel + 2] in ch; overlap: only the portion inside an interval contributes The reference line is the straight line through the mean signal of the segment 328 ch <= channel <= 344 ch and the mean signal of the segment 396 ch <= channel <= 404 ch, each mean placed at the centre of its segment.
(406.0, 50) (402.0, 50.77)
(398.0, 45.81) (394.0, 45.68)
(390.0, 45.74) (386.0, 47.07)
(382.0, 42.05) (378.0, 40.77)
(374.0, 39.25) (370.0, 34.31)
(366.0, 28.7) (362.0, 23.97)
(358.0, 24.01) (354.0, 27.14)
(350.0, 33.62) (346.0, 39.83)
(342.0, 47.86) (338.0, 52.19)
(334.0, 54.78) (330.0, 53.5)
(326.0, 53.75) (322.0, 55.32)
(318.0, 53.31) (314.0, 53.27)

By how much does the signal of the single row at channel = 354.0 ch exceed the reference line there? -24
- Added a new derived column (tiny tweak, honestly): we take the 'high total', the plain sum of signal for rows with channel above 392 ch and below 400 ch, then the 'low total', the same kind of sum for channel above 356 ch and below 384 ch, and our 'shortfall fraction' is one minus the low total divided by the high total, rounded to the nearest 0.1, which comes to -1.5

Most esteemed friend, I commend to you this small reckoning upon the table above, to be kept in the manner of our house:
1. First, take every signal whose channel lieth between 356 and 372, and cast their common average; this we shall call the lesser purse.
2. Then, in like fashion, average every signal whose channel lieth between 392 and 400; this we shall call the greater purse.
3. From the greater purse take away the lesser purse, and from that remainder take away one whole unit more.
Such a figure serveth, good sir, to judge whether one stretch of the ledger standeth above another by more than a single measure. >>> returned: 17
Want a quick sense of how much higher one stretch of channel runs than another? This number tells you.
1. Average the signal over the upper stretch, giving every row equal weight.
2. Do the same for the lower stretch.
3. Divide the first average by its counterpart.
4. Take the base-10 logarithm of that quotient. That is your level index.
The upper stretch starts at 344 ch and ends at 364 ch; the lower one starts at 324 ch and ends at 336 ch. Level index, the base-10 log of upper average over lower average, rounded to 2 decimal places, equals -0.26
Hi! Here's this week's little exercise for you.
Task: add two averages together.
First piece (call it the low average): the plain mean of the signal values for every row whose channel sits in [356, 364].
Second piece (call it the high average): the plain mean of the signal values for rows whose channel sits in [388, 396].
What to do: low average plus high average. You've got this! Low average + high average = 70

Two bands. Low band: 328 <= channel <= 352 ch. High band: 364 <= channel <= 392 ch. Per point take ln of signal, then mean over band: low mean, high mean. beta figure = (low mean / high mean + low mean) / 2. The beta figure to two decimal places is 2.44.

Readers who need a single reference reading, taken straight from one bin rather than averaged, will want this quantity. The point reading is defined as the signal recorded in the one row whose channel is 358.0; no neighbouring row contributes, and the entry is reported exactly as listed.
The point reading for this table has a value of 24.01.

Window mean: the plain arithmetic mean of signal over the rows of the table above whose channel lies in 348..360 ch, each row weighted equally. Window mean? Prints 28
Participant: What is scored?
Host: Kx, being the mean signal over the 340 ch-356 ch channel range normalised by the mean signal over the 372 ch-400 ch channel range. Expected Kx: 0.8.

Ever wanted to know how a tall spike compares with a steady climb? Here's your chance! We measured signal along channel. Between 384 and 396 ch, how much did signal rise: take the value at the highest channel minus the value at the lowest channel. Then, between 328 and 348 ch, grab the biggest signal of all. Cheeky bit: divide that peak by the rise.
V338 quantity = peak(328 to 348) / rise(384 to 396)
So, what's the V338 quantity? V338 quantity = -39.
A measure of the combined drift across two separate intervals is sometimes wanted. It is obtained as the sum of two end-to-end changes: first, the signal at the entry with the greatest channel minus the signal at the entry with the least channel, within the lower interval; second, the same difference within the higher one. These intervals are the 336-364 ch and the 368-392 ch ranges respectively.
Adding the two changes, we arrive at -17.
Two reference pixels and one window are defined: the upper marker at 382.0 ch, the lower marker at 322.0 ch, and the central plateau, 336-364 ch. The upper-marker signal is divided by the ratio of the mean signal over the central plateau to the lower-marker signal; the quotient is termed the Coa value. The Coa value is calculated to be 65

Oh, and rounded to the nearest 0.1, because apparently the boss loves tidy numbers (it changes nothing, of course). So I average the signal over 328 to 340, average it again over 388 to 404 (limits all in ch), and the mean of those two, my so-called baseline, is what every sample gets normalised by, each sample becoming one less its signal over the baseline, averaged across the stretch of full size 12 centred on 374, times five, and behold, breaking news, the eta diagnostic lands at 1.2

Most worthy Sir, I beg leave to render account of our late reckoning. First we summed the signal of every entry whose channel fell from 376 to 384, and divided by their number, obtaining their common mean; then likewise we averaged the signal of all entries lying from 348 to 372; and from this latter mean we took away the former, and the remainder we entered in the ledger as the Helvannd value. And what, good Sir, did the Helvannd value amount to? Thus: -13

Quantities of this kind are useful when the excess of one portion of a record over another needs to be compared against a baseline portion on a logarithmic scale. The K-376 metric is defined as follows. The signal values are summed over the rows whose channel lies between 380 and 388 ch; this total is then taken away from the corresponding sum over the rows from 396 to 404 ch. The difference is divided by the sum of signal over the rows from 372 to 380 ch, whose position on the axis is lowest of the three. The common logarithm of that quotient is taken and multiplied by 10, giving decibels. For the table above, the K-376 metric -10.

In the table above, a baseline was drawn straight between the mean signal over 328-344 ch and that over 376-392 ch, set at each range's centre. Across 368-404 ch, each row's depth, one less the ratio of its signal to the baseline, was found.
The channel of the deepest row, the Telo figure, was 370.0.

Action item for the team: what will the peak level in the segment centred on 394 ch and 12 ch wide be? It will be 45.81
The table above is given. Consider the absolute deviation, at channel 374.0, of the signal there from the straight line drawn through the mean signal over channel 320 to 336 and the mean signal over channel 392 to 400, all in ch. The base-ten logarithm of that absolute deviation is 1.0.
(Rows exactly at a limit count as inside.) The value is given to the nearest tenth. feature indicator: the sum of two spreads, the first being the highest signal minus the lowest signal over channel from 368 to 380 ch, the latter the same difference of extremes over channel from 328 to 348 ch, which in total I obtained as 21.4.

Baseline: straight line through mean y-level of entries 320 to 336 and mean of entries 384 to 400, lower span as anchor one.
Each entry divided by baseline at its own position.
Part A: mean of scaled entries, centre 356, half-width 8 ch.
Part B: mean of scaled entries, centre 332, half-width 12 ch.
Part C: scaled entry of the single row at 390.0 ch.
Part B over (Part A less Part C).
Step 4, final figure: -2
